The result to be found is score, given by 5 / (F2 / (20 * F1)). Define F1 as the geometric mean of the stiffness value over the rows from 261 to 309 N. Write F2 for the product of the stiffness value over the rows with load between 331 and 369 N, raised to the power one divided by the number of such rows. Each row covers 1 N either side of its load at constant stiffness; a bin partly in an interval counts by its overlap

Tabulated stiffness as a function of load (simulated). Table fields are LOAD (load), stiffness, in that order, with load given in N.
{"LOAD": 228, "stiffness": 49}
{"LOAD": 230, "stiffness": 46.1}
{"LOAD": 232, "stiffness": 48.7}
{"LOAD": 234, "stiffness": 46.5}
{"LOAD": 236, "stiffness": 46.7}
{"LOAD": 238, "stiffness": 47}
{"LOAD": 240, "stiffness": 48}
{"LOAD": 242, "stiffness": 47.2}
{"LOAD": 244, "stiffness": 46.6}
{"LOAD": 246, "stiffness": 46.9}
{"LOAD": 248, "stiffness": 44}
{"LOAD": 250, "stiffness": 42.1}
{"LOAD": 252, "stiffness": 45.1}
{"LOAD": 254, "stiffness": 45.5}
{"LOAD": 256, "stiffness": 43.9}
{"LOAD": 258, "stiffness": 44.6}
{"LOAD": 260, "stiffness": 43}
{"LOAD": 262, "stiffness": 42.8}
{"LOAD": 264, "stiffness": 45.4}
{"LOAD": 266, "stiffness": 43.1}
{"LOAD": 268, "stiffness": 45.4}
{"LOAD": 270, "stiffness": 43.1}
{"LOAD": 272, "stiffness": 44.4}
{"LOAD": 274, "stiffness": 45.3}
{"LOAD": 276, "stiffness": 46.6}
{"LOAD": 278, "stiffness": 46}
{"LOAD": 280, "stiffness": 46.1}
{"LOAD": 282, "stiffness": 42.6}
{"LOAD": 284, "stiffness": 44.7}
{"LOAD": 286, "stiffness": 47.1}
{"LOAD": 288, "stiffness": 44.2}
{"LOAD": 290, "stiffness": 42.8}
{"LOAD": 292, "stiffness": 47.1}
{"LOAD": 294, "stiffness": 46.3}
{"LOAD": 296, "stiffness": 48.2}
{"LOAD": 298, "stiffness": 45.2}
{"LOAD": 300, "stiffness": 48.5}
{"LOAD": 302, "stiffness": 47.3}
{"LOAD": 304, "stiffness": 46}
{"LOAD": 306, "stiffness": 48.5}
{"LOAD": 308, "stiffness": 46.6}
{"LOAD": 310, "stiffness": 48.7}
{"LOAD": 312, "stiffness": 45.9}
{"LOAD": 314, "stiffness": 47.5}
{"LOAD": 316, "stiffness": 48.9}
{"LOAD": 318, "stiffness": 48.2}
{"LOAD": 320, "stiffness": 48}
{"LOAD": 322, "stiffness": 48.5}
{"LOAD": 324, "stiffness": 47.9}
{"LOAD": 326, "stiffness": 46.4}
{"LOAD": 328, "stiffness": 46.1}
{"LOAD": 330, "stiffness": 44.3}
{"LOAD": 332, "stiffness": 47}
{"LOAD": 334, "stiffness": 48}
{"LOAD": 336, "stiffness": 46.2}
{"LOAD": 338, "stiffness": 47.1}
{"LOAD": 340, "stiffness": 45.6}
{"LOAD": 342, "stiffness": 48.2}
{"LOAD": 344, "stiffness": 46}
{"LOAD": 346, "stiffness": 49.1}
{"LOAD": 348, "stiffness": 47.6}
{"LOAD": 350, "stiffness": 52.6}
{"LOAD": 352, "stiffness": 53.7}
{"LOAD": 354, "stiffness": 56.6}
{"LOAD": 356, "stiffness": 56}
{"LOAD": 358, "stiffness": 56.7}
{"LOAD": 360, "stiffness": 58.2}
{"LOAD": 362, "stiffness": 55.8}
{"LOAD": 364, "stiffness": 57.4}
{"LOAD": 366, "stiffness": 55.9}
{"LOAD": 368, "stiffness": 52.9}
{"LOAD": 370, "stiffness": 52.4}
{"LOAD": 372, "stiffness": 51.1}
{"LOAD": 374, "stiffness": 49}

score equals 89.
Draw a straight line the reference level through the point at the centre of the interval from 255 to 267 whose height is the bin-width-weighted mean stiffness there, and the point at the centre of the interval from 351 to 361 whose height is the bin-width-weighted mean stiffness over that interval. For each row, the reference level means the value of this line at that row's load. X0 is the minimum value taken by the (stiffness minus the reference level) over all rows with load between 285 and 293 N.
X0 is -5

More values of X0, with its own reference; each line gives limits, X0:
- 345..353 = -8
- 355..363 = -1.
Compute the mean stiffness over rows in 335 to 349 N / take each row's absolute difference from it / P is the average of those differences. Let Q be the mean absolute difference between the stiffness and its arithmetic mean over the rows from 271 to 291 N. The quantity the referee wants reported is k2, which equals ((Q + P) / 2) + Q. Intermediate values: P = 1.02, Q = 1.2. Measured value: 2.4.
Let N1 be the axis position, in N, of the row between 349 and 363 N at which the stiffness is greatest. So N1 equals 360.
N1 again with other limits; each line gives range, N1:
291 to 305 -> 300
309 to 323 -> 316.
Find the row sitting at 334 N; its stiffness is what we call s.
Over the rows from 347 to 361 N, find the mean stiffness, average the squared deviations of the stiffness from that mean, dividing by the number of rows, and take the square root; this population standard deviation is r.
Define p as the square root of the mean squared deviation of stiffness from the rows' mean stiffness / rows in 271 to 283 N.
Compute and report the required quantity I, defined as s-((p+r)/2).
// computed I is 45.7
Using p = 1.3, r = 3.3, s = 48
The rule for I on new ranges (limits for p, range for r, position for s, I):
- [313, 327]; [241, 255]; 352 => 52.5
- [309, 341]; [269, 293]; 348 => 46.2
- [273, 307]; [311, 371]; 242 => 44.2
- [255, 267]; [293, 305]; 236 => 45.6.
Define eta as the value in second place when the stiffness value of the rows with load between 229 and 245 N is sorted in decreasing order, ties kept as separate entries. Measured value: 48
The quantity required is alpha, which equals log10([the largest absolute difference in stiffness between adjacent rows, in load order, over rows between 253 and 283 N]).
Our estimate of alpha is 0.54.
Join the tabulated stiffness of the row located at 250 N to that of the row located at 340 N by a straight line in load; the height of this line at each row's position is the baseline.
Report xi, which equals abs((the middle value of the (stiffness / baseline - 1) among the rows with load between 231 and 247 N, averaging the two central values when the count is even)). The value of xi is 0.13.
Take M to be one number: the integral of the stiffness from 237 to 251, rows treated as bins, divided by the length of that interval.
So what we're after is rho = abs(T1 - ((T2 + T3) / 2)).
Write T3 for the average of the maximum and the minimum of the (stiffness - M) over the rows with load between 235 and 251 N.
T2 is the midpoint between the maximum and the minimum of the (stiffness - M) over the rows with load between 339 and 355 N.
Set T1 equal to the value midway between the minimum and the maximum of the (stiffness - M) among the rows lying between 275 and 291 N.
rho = 3.2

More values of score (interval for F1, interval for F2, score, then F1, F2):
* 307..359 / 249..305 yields 108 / 49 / 45.1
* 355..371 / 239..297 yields 123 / 56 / 45.1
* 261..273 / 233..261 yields 97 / 44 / 45.5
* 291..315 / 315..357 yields 97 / 47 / 48.6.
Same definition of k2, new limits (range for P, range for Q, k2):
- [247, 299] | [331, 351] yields 2.7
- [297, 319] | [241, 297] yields 2.7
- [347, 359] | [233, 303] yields 3.5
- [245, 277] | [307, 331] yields 2.3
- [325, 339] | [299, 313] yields 2.0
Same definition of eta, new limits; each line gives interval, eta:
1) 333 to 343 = 48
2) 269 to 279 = 46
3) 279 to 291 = 46.1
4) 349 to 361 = 56.7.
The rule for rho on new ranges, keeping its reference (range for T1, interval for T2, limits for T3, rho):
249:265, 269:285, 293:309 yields 1.9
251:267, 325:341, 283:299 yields 1.7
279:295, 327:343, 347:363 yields 4.7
